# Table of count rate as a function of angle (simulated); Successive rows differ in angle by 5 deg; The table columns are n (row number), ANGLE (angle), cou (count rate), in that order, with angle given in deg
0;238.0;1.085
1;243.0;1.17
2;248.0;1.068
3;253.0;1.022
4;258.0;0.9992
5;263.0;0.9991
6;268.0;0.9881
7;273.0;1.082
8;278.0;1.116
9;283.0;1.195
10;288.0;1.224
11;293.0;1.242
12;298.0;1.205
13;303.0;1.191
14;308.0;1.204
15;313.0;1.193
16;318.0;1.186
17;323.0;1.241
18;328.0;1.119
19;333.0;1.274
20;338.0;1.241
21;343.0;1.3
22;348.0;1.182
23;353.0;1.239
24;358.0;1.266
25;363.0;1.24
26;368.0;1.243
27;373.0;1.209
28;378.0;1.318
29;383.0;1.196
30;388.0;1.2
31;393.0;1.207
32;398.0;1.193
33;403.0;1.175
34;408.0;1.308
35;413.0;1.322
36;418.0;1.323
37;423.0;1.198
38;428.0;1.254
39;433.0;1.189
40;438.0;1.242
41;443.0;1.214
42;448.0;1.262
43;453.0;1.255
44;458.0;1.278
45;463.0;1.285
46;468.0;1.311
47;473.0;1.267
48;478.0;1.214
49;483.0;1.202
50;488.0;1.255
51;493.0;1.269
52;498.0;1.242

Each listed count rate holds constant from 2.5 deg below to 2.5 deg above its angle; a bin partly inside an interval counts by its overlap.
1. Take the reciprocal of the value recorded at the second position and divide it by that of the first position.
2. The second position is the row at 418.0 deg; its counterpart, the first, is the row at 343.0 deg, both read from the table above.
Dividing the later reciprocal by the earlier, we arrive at 0.98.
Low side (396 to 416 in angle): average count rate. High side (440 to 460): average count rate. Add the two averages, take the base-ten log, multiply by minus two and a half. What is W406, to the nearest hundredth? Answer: -1.00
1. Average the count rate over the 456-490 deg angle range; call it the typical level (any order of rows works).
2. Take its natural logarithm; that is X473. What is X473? 0.230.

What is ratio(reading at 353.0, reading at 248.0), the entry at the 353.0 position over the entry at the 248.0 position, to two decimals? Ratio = 1.16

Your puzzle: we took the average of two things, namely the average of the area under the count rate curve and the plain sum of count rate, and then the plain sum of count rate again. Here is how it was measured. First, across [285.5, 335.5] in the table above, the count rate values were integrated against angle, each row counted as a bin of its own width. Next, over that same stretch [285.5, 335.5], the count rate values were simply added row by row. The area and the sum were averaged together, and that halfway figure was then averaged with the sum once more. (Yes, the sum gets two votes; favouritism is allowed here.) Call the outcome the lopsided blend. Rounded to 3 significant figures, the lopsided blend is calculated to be 24.2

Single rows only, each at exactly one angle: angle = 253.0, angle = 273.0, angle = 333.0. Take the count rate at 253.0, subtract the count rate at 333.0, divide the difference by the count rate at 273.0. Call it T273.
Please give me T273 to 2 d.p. -0.23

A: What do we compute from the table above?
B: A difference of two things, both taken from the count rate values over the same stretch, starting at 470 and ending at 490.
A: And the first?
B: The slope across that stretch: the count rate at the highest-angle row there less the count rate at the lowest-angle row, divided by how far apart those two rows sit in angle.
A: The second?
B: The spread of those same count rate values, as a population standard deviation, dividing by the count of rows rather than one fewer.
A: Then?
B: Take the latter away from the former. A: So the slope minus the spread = -0.028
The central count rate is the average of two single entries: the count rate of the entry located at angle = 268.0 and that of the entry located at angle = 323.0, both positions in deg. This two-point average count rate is 1.11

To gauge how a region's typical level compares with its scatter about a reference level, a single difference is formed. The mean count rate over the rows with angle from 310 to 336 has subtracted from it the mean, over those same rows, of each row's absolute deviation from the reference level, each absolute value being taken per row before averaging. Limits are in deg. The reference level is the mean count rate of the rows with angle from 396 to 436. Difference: 1.15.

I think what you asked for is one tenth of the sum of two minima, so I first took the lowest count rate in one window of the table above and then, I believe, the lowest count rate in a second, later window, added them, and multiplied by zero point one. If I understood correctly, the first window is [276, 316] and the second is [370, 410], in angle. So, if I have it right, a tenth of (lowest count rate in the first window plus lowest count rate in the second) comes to 0.229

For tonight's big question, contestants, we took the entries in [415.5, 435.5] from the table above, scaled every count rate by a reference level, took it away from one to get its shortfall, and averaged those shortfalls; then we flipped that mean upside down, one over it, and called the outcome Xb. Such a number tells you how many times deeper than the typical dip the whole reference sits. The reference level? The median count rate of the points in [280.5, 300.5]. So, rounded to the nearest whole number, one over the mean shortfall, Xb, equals -46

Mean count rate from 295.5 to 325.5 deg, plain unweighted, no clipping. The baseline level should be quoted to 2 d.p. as 1.20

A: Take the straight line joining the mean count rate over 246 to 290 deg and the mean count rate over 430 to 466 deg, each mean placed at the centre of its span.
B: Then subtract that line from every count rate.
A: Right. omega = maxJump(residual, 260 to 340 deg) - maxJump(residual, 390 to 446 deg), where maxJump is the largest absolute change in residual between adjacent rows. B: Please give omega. 0.02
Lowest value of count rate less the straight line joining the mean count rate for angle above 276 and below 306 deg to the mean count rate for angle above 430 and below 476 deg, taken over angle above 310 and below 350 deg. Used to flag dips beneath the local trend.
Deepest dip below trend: -0.09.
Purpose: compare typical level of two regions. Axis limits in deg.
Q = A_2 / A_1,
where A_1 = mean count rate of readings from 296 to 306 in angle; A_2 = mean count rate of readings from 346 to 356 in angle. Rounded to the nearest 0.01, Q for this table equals 1.01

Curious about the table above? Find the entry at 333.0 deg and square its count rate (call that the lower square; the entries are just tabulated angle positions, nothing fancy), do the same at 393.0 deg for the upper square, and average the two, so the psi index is 1.54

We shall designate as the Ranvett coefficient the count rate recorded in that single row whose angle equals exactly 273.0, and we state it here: 1.082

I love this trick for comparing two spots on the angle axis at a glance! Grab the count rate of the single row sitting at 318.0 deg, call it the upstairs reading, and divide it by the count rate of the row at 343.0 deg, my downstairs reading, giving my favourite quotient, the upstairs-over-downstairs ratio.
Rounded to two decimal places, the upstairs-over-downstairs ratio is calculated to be 0.91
